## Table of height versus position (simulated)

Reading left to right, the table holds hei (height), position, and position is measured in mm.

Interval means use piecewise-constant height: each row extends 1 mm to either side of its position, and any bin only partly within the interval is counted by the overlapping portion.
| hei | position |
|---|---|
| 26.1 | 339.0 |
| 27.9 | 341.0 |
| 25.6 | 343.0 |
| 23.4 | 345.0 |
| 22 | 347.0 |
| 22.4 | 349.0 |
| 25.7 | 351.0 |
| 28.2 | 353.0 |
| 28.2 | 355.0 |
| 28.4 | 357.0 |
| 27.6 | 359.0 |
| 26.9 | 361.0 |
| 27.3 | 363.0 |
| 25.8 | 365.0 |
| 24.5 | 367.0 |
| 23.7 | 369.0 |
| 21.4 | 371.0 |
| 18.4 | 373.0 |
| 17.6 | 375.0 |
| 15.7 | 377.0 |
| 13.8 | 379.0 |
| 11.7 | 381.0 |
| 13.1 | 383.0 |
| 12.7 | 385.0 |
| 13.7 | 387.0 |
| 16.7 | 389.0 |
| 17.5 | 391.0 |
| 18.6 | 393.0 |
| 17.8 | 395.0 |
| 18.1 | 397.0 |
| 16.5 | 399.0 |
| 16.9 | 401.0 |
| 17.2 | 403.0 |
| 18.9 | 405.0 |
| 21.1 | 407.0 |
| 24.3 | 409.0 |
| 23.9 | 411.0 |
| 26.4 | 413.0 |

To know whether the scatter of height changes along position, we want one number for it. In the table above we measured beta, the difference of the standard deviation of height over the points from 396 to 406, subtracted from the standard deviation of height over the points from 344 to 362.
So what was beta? 1.6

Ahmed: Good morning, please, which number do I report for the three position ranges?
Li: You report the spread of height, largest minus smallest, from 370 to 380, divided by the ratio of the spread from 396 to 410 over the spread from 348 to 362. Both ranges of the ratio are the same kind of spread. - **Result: 6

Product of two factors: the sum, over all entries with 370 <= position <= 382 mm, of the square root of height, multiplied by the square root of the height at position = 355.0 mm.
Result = 129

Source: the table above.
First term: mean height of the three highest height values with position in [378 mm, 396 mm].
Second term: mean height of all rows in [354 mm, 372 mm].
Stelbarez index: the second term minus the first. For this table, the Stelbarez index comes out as 8.0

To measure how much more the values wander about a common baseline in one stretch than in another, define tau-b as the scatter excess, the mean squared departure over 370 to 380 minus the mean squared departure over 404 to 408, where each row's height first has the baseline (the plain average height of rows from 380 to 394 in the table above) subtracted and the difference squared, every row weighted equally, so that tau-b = -15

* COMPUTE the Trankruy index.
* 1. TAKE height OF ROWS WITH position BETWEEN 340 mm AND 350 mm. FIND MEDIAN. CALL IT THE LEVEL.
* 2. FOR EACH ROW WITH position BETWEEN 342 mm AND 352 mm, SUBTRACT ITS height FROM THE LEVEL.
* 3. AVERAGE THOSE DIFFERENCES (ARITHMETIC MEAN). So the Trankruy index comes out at 0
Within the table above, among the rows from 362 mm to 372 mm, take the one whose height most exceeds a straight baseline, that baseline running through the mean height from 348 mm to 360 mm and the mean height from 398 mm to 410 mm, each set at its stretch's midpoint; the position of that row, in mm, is 363.0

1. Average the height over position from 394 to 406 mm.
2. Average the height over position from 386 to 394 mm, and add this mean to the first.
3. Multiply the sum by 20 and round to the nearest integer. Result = 684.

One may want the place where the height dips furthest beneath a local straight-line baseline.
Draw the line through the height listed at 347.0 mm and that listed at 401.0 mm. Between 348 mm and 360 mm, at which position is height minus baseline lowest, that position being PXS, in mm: 349.0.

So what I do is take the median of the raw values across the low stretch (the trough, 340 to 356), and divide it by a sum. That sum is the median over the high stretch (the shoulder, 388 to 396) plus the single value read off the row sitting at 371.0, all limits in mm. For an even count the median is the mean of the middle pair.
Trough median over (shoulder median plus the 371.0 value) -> 0.66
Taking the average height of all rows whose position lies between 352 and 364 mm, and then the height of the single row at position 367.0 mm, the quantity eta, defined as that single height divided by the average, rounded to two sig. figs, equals 0.88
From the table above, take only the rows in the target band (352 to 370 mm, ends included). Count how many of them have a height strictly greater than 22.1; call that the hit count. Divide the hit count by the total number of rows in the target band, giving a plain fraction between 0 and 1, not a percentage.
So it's 1.0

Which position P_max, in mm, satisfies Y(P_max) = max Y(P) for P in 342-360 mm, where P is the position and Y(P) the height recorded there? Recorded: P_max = 357.0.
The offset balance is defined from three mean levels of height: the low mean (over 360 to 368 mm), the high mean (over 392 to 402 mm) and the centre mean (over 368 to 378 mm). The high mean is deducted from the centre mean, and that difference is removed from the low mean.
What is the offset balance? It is 24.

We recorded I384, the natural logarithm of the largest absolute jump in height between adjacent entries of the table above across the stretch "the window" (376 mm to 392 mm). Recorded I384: 1.10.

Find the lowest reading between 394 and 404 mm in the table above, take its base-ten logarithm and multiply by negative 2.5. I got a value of -3.0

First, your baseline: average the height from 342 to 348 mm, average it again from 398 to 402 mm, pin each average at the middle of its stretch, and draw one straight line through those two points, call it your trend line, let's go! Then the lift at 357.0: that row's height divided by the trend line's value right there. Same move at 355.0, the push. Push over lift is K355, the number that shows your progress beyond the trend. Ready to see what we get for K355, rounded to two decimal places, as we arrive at 0.98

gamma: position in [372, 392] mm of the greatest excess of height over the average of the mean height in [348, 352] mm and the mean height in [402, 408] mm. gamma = 373.0 mm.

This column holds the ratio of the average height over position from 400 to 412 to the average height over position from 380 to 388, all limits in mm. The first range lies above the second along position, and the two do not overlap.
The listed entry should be 1.59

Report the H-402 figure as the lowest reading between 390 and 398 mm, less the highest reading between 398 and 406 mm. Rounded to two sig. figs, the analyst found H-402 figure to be -1.4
